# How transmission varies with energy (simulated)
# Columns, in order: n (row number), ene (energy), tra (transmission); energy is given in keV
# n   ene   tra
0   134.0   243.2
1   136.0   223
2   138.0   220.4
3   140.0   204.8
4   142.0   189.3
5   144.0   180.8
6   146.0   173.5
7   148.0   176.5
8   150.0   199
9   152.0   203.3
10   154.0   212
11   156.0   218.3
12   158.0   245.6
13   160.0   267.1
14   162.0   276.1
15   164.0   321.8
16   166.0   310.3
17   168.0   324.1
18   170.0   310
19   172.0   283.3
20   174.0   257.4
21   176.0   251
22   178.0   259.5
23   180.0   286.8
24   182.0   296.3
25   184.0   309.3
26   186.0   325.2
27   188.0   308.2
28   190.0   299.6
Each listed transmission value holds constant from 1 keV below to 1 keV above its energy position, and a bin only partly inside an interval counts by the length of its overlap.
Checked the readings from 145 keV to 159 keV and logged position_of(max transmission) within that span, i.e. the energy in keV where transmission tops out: 158.0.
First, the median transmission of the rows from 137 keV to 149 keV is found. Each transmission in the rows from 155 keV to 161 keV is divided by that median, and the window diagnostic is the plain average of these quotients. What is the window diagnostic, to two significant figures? 1.3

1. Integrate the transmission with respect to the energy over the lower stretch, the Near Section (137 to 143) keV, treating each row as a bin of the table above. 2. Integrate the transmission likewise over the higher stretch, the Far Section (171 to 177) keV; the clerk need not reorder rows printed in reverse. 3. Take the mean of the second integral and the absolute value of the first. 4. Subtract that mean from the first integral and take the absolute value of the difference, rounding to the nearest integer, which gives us 177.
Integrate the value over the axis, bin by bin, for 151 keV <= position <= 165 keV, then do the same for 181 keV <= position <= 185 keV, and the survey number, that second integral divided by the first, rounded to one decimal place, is 0.3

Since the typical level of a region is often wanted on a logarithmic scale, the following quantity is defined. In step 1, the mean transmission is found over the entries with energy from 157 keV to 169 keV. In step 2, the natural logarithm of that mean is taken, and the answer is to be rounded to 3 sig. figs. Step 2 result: 5.67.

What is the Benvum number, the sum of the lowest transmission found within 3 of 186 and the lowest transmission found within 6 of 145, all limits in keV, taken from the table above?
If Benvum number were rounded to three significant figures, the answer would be 482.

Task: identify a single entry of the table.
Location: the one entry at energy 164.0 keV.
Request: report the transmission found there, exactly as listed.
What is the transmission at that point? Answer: 321.8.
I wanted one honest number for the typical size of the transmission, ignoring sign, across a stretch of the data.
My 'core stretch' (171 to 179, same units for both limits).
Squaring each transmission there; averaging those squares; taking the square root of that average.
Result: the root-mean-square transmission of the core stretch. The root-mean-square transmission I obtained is 263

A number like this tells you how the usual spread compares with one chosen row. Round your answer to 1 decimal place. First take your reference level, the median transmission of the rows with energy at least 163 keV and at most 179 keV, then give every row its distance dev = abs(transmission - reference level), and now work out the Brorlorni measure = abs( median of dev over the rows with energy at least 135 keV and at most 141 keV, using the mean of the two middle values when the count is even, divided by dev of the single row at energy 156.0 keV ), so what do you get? 1.0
